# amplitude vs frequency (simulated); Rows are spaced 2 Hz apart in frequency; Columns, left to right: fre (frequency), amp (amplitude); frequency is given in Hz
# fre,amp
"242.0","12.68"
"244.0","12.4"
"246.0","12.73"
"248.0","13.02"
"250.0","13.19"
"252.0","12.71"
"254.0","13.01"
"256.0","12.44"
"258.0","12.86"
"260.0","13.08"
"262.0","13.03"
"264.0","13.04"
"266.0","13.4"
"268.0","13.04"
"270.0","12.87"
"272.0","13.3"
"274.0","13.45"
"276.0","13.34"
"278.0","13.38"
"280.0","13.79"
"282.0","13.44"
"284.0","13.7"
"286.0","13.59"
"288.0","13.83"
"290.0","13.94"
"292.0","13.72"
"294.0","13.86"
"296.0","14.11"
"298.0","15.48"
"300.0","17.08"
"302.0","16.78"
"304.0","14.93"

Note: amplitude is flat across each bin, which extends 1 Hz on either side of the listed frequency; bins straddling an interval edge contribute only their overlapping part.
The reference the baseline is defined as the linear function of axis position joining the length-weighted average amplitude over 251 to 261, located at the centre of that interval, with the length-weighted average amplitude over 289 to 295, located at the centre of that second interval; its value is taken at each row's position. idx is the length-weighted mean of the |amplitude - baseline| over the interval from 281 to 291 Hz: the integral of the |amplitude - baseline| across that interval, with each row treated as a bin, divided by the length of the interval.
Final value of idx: 0.11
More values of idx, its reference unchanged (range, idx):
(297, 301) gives 2.24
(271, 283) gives 0.11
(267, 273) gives 0.16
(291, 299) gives 0.45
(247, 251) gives 0.48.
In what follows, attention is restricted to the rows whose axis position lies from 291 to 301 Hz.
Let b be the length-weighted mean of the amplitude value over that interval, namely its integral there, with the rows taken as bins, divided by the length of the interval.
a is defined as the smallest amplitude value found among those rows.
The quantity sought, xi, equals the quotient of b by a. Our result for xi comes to 1.08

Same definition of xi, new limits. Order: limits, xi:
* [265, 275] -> 1.03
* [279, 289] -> 1.02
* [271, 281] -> 1.01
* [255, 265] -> 1.04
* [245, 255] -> 1.02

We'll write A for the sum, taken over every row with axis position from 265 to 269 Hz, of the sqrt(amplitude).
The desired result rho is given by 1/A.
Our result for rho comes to 0.138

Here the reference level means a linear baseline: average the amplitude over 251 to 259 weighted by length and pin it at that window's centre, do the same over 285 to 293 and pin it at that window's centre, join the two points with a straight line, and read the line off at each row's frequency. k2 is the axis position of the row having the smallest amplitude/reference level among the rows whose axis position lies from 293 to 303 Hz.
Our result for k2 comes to 294.0 Hz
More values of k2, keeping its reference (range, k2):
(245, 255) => 252.0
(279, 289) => 282.0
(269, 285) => 270.0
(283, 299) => 292.0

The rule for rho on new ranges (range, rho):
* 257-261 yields 0.139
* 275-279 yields 0.137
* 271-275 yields 0.137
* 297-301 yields 0.124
